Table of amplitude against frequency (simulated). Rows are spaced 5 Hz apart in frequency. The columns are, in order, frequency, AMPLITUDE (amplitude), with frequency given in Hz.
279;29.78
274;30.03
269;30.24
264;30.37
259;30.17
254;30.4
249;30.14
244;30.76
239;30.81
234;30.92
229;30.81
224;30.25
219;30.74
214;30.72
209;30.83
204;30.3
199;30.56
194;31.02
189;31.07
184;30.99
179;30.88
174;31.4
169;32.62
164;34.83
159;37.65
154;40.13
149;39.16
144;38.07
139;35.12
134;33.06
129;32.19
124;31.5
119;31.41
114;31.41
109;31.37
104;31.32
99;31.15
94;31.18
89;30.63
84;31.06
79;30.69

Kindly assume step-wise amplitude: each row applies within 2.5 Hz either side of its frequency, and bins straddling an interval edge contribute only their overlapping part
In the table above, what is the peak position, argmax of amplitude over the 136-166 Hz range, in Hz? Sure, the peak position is 154 Hz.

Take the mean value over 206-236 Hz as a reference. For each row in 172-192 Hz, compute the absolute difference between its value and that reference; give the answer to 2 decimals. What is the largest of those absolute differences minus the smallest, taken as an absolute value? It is 0.52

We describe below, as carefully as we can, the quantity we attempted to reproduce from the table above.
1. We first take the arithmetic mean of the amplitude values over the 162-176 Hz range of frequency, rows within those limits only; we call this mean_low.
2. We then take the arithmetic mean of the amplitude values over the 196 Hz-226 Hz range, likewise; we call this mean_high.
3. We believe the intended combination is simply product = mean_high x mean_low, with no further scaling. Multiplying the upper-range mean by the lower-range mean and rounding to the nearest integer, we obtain 1007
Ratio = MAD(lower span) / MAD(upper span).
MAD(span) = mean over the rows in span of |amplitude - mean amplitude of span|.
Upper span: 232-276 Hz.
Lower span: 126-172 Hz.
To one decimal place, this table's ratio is 9.5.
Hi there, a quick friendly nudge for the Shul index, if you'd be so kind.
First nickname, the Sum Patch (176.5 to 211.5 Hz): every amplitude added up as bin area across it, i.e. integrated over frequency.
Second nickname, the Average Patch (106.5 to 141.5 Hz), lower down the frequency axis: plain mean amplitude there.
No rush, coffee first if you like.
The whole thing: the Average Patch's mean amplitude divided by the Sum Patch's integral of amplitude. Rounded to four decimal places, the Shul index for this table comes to 0.0300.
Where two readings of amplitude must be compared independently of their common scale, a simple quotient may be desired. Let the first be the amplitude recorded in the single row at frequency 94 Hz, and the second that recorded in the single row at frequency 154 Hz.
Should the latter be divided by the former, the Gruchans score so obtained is 1.29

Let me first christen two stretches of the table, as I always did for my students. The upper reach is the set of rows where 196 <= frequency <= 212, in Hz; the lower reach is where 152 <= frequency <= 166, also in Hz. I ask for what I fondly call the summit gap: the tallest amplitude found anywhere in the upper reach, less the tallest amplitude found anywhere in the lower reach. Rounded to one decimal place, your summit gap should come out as -9.3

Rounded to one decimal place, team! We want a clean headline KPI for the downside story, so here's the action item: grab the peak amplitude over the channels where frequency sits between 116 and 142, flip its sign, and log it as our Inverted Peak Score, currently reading -35.1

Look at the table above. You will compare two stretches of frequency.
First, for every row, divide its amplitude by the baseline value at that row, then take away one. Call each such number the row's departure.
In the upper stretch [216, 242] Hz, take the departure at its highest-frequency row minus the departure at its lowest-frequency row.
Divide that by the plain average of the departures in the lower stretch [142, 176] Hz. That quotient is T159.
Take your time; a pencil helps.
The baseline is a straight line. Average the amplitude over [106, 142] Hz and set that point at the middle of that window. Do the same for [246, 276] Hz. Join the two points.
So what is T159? 0.1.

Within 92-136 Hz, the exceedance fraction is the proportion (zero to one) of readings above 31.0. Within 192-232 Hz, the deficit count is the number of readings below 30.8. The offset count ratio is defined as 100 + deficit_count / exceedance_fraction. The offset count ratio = 105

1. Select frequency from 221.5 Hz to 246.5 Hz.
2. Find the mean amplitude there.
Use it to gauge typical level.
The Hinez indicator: 30.7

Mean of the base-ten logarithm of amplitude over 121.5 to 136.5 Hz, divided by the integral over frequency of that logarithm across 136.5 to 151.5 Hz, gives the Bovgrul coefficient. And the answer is 0.0639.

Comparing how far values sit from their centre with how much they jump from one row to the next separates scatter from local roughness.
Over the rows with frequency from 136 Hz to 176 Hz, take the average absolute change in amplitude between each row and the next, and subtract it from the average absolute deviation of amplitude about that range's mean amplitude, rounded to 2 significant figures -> 0.67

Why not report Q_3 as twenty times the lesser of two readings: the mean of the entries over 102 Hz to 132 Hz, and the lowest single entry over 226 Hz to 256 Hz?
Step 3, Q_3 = 603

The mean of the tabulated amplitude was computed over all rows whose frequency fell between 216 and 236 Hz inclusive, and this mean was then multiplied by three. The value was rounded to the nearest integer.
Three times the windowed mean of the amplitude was 92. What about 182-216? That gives 92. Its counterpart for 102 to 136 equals 95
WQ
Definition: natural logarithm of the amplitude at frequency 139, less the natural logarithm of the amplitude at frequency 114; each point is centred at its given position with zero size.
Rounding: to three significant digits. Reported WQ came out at 0.112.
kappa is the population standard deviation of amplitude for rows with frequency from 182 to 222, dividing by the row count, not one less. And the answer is 0.24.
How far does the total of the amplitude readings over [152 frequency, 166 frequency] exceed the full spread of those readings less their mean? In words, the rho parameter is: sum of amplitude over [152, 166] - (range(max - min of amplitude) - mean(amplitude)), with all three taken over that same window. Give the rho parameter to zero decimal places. 145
